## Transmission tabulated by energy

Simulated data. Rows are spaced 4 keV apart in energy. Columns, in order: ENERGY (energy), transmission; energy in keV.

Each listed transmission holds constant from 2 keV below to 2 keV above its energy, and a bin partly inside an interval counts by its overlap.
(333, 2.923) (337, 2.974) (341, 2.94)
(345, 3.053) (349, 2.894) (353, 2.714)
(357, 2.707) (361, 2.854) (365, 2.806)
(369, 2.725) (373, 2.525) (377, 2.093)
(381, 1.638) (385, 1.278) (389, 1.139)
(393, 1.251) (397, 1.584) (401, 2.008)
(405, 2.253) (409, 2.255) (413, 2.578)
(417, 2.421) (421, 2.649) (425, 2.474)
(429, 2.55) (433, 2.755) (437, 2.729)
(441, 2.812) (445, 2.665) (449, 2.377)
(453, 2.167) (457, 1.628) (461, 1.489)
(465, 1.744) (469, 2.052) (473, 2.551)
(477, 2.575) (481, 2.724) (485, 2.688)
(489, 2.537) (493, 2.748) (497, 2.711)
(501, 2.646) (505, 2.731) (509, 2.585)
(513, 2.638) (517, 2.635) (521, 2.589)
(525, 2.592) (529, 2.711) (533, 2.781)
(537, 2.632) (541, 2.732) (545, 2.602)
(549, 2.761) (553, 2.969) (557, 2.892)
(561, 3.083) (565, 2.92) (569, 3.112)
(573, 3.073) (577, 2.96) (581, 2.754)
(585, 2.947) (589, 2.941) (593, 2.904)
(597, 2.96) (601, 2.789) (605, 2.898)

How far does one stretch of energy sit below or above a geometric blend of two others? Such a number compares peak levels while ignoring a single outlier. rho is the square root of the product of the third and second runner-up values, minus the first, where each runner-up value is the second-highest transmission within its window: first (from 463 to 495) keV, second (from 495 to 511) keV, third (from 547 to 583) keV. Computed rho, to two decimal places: 0.17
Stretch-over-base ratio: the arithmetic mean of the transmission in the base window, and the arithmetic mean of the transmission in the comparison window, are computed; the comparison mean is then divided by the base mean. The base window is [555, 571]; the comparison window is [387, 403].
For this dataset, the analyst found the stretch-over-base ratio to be 0.50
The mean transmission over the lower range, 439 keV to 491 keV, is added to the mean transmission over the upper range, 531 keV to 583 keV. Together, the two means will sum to 5.18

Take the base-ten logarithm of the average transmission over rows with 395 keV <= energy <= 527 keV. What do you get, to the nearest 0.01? 0.39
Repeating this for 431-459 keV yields 0.39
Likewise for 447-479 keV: 0.32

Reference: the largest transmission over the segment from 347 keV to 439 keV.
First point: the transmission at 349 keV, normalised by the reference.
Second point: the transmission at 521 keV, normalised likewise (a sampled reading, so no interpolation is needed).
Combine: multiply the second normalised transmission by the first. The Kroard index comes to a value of 0.89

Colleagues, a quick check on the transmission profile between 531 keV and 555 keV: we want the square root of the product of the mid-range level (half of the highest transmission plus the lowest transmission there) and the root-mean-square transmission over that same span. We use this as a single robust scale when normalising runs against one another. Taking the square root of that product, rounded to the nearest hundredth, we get 2.77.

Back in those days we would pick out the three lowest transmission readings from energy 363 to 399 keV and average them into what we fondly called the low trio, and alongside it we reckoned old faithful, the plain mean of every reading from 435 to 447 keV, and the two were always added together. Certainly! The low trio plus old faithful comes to 4.0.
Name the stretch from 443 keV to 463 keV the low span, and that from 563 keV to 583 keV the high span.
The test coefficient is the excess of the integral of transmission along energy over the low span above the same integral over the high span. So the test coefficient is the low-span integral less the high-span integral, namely -18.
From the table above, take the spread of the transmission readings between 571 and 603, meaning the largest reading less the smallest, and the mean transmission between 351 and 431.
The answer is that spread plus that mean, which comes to 2.54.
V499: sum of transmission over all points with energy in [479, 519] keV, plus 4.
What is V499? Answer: 30.6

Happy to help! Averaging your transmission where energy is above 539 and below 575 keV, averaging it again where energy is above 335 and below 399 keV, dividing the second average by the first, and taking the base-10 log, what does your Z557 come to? -0.10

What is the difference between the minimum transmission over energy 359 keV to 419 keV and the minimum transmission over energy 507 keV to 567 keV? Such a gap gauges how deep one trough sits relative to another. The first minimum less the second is -1.45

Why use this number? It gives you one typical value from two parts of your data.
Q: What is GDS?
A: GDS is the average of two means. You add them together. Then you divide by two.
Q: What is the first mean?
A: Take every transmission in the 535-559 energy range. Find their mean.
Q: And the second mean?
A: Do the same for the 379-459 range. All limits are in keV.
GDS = 2.46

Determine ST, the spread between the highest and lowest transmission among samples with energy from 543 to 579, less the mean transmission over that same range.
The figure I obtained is -2.4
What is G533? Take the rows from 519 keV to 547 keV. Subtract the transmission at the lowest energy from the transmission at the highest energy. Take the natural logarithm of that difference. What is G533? -4.3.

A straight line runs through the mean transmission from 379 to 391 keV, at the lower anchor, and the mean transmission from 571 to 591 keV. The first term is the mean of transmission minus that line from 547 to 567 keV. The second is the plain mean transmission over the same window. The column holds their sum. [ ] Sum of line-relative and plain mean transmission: 3.1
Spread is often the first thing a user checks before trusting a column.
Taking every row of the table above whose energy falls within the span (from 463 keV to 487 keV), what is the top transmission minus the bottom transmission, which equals 1.0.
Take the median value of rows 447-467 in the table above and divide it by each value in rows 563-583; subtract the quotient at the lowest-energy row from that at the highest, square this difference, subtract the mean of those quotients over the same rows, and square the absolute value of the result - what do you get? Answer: 0.35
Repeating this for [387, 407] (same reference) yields 0.31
